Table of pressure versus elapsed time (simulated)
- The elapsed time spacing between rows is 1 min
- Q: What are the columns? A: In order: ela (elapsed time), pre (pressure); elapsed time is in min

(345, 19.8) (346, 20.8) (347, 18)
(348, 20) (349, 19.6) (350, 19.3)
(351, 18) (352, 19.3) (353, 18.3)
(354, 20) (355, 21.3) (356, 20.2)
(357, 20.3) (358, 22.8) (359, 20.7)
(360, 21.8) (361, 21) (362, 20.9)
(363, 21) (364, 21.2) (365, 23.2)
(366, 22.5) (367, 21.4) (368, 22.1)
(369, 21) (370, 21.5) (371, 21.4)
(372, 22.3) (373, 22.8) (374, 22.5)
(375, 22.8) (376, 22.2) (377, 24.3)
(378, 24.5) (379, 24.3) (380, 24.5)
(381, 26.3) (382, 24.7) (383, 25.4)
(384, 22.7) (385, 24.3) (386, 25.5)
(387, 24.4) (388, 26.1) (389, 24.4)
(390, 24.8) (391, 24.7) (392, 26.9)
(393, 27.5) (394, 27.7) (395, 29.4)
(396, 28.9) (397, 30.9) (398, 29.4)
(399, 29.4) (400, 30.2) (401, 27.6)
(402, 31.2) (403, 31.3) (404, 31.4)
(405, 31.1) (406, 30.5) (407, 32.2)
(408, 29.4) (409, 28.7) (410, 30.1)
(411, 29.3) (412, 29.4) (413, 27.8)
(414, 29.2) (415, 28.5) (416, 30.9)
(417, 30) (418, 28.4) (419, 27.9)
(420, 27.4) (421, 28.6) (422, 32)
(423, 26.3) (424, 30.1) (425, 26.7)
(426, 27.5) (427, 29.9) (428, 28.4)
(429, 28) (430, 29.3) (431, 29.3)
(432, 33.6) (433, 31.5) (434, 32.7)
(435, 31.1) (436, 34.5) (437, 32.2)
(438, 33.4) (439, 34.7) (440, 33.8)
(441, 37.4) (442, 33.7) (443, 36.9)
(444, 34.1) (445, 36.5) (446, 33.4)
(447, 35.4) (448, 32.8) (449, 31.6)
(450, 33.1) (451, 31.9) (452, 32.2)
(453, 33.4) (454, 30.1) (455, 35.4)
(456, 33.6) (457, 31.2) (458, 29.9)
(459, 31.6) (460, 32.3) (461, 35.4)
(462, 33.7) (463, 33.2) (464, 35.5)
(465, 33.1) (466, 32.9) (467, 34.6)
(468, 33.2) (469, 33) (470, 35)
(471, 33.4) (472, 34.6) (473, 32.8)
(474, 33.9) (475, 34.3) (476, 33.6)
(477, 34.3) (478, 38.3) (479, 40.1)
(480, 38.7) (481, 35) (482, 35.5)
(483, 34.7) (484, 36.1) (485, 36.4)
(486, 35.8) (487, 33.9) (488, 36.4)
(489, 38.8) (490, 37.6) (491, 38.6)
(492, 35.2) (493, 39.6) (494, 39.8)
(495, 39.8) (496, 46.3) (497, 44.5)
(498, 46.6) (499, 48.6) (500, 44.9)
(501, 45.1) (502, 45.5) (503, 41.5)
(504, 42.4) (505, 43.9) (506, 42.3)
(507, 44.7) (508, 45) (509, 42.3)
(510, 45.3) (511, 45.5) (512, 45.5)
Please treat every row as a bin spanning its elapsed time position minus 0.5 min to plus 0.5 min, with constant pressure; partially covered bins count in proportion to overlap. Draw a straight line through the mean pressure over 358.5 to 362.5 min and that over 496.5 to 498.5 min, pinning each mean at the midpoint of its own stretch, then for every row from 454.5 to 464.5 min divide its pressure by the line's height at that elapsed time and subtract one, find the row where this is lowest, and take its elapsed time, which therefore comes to 458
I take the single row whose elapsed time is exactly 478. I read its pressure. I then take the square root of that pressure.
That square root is 6.19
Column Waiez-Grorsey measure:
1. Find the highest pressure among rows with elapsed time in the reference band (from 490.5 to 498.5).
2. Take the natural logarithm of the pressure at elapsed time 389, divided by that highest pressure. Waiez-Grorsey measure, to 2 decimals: -0.65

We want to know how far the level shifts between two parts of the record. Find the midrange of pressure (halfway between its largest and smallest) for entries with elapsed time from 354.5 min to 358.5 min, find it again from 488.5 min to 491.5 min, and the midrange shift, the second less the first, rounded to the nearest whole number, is 17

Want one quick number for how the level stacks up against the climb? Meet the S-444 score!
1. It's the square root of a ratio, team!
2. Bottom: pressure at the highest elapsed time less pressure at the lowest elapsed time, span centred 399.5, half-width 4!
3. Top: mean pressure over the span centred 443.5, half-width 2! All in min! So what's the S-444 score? 3.8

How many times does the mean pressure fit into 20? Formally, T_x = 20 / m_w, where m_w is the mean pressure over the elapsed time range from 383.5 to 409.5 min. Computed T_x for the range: 0.712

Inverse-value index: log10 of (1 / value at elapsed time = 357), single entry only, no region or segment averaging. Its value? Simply -1.31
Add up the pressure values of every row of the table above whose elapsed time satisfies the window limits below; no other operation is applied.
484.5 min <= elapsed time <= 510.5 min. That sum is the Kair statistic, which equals 1081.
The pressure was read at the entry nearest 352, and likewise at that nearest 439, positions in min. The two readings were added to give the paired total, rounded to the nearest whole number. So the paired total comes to 54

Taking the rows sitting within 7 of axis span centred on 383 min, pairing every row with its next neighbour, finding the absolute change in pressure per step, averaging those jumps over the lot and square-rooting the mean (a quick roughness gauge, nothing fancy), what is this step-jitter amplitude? 1.26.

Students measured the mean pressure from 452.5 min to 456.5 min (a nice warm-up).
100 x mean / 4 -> 828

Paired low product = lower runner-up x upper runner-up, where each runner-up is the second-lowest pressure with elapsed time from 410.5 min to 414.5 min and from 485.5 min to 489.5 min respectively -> 1045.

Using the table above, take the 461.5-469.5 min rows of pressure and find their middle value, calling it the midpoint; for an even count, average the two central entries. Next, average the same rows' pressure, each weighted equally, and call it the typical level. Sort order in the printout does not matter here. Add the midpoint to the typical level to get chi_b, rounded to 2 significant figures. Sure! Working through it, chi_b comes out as 67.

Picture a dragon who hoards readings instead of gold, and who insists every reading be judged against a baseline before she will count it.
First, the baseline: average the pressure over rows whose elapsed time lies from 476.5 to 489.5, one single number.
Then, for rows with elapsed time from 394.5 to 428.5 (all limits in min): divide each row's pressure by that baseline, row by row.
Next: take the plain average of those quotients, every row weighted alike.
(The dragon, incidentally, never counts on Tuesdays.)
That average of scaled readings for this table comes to 0.81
